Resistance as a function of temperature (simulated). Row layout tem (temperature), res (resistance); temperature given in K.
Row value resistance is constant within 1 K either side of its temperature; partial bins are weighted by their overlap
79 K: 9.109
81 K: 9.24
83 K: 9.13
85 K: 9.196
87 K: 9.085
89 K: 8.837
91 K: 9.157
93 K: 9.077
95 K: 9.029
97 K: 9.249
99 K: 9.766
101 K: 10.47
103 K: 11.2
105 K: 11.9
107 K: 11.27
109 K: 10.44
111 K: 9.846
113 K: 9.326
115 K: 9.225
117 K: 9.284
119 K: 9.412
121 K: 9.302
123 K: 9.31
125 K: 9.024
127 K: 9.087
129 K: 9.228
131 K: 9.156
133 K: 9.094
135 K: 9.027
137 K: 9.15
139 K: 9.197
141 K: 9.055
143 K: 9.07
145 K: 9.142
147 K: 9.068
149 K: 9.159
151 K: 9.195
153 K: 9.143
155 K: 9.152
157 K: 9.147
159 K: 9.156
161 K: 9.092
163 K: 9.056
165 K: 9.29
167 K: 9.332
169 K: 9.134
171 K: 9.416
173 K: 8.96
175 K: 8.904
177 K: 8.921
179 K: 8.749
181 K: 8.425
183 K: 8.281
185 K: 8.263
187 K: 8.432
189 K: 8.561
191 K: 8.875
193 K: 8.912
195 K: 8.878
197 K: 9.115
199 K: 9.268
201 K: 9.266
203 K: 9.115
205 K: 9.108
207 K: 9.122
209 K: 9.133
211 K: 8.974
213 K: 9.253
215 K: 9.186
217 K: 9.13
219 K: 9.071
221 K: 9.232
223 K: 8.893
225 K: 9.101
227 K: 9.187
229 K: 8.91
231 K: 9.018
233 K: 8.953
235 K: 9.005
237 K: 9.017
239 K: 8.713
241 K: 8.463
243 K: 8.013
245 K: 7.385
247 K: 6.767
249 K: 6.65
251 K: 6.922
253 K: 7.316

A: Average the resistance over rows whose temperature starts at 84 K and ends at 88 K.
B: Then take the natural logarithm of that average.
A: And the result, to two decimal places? 2.21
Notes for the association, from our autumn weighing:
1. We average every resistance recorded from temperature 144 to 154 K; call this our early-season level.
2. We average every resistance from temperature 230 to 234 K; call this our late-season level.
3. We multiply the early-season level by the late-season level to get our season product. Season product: 82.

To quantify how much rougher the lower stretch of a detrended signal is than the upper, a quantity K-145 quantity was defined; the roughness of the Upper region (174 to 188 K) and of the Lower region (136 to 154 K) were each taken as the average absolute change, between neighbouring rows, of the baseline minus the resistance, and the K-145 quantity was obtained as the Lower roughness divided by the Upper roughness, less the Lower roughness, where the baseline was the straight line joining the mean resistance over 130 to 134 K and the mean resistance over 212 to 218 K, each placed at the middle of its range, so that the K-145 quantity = 0.4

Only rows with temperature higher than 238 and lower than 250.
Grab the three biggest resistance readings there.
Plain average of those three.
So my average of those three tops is 8.4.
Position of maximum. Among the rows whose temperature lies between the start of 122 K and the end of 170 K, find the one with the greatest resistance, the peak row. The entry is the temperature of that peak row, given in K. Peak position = 167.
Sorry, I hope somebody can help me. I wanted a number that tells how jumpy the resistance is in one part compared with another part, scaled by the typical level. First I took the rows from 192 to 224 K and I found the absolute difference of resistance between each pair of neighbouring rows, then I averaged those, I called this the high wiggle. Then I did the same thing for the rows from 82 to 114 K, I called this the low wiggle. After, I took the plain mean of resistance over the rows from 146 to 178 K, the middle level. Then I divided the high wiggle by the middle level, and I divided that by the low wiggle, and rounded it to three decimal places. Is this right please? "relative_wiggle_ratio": 0.030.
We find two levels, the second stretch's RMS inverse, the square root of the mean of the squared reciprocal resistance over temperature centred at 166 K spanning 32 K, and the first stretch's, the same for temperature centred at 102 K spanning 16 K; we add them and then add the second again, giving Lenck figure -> 0.318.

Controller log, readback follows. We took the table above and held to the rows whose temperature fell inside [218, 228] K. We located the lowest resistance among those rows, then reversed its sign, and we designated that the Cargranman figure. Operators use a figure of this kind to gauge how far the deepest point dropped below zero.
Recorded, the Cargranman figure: -8.89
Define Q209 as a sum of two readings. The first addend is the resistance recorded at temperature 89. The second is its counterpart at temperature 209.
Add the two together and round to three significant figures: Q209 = 18.0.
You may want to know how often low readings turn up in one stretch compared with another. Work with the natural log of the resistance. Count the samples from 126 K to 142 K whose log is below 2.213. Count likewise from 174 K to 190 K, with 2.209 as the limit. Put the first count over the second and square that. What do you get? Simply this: 0.25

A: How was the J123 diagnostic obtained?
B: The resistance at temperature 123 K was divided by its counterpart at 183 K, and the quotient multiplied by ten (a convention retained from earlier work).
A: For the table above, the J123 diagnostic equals 11.2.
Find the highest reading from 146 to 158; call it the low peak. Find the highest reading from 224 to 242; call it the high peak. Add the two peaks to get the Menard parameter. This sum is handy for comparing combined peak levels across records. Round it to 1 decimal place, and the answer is 18.4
